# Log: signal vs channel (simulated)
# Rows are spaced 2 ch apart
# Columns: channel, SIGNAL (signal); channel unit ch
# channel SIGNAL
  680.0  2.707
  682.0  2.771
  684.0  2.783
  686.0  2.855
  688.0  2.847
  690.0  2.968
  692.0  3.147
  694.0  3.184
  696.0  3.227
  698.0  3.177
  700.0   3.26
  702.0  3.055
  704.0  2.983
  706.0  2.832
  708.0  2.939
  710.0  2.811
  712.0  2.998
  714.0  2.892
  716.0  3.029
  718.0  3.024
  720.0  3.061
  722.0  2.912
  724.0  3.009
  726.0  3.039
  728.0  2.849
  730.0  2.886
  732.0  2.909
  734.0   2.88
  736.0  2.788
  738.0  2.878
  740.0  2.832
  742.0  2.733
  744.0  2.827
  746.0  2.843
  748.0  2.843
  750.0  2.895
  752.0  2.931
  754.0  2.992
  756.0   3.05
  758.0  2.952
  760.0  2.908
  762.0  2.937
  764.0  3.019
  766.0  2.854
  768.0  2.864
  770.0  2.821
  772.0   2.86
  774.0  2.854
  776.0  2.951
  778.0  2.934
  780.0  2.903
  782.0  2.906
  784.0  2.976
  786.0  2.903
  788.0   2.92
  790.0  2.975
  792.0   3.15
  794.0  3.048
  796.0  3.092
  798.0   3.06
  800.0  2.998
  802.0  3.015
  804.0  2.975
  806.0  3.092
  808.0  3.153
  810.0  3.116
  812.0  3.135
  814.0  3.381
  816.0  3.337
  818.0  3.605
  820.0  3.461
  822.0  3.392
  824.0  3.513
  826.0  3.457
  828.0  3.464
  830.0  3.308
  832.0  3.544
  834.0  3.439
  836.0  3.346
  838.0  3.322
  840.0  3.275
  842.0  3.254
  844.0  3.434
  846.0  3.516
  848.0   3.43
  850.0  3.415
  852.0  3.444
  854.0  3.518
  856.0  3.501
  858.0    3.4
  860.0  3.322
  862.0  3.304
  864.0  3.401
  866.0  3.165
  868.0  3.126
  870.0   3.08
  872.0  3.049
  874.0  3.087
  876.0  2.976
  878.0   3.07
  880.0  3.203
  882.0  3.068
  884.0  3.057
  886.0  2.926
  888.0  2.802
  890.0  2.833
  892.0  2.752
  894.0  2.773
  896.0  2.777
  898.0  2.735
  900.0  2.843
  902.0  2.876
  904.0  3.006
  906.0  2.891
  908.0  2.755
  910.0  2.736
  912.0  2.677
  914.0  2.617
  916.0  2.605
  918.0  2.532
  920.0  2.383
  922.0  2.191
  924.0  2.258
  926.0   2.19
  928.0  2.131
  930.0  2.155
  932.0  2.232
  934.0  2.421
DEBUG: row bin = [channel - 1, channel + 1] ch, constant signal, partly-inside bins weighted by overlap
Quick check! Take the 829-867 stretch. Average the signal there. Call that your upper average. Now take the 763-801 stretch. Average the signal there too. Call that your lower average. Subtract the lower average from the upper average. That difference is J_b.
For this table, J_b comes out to 0.4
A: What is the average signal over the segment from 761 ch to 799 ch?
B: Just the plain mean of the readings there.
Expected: 2.95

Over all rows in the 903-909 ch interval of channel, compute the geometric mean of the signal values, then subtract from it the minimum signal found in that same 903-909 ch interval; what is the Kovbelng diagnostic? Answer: 0.13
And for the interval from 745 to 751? 0.02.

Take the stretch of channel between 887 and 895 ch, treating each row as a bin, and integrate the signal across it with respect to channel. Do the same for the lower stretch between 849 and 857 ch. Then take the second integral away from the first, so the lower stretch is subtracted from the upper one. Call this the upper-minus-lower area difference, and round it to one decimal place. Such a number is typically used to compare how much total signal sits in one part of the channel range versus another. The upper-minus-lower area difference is -5.4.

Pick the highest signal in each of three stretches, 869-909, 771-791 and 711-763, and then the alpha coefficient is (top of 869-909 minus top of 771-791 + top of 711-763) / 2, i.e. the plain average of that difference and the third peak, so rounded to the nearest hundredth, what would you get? 1.64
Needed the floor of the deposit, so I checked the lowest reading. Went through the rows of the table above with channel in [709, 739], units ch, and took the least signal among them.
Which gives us 2.788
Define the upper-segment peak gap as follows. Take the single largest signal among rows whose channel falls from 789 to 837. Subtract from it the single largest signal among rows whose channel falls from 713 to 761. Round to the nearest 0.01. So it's 0.54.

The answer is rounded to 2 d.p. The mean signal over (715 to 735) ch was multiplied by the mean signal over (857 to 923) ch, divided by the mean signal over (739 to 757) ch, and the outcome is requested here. 2.99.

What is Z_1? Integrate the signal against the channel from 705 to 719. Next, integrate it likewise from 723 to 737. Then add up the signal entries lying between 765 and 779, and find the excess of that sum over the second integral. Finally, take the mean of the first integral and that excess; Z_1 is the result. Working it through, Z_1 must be 10.2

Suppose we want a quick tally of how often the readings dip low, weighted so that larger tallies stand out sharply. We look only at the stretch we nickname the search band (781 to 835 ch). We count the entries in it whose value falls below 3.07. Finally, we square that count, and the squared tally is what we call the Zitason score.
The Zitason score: 100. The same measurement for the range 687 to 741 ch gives 484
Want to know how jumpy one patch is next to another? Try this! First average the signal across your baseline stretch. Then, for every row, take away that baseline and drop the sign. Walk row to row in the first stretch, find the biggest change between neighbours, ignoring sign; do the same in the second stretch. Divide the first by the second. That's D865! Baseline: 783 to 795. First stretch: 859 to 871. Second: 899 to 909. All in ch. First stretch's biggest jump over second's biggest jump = 1.7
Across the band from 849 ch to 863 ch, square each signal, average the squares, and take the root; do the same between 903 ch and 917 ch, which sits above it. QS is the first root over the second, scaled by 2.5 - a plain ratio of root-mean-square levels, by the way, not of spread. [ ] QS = 3.10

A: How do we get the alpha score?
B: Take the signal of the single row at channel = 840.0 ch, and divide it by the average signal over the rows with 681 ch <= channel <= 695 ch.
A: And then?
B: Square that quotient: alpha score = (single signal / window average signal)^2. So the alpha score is 1.2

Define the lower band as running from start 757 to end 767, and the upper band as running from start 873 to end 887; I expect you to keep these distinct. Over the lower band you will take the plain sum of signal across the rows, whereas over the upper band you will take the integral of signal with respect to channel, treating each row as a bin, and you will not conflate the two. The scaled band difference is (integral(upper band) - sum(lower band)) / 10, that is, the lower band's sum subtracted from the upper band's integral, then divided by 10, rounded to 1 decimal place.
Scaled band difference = 2.8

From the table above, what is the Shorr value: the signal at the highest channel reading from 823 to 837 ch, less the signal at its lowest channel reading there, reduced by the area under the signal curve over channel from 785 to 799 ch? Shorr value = -42.5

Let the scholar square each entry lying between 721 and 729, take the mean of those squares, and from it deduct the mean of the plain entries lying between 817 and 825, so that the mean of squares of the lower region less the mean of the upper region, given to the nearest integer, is 5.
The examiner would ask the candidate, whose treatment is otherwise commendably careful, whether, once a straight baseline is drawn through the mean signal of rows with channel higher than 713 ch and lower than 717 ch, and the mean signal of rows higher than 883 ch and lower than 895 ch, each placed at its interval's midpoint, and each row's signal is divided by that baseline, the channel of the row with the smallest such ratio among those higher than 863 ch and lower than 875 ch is 872.0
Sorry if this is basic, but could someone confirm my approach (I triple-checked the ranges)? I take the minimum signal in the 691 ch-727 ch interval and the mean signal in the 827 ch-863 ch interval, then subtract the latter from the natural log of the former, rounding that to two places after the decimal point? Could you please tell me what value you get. -2.37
